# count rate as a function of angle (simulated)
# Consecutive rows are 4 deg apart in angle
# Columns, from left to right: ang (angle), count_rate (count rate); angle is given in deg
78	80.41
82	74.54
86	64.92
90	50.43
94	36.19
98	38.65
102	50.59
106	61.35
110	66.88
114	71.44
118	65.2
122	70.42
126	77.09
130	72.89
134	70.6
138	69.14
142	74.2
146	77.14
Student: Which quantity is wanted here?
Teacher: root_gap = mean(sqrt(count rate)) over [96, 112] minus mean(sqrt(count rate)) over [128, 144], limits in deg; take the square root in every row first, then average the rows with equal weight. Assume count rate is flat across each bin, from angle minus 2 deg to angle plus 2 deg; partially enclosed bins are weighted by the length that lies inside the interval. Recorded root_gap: -1.1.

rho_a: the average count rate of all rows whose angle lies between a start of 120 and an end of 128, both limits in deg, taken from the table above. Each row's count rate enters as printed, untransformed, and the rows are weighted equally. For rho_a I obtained 74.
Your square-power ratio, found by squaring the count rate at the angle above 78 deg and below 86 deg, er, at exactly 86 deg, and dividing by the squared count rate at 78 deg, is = 0.65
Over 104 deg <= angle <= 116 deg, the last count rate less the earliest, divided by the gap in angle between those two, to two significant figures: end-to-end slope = 1.3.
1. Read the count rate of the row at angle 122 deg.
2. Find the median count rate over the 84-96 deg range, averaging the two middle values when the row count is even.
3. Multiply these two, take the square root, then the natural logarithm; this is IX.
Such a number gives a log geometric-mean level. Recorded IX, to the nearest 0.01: 4.09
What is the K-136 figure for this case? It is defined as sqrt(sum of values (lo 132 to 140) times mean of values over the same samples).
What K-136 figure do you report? 99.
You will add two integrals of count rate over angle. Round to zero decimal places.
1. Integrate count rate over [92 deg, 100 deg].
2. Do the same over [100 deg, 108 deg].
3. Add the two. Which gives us 747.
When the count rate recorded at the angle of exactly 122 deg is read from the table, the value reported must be 70.42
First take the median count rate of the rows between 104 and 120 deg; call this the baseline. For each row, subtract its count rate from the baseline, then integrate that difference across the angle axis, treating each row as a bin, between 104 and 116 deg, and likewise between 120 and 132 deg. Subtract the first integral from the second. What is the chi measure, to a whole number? -83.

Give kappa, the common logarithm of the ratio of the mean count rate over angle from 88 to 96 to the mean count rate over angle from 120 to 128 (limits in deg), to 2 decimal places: -0.23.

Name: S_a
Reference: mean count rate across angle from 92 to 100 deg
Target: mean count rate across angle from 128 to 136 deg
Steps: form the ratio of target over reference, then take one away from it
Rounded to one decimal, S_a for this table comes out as 0.9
